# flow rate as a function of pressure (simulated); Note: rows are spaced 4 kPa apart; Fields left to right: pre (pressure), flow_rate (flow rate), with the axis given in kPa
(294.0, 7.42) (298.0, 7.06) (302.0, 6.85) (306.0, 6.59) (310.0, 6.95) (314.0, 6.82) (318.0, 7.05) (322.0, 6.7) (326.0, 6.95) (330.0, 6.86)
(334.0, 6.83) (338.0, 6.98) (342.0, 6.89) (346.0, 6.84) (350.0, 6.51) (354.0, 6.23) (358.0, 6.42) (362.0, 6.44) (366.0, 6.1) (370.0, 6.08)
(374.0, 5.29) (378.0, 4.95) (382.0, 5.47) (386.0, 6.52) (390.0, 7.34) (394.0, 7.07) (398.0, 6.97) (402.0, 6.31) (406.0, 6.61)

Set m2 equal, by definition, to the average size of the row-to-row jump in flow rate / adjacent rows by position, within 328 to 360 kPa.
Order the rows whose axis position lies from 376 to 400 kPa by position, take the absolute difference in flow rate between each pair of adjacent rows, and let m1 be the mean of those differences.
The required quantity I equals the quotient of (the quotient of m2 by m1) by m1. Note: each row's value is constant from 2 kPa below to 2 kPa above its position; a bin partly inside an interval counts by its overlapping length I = 1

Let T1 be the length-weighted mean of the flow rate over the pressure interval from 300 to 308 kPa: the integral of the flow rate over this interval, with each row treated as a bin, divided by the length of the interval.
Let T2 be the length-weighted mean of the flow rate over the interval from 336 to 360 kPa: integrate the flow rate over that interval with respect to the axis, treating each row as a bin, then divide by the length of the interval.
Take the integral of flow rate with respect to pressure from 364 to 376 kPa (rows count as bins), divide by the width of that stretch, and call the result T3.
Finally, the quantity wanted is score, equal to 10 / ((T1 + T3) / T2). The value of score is 5.30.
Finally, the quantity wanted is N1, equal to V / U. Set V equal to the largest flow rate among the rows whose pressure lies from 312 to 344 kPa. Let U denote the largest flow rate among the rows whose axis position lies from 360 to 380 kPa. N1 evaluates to 1.09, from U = 6.44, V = 7.05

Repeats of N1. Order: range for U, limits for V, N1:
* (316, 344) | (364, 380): 0.87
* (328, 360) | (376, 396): 1.05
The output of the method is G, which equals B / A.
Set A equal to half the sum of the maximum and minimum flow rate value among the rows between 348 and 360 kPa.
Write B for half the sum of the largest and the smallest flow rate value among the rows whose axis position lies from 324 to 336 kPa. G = 1.08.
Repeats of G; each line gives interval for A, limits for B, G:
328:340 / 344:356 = 0.95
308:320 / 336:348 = 1.00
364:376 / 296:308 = 1.20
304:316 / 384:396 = 1.02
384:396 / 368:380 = 0.80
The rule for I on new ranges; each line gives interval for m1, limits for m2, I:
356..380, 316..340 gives 2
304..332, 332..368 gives 3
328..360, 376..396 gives 26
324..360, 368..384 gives 24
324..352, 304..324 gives 18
